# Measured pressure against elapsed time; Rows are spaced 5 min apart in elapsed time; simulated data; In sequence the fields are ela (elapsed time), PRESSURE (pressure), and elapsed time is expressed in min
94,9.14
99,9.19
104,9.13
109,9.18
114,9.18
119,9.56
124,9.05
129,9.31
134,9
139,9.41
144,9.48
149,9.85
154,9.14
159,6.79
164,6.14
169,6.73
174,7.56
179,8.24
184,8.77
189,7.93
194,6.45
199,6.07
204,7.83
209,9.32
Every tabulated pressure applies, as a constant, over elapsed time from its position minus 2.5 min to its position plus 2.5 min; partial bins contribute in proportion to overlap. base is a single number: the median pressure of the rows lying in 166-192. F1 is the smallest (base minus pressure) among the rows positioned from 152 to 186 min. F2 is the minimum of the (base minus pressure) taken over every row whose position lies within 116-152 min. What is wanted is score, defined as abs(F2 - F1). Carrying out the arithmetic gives 0.71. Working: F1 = -1.2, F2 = -1.92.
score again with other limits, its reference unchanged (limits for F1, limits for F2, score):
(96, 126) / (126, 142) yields 0.15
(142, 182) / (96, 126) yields 0.29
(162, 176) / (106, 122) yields 2.00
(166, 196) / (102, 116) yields 0.41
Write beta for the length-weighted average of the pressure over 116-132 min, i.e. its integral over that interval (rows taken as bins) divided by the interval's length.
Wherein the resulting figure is 9.3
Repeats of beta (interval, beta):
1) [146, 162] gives 8.5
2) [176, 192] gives 8.2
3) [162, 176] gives 6.8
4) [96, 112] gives 9.2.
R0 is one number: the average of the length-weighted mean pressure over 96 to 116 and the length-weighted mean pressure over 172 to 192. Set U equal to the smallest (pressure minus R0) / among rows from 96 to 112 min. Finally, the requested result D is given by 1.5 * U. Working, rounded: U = 0.5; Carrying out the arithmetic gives 1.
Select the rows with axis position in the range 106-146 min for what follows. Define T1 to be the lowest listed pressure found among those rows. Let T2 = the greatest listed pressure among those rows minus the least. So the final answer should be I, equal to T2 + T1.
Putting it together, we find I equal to 9.6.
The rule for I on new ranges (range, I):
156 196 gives 8.8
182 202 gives 8.8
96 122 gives 9.6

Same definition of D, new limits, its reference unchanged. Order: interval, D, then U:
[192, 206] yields -4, -2.6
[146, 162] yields -3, -1.8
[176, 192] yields -1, -0.7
